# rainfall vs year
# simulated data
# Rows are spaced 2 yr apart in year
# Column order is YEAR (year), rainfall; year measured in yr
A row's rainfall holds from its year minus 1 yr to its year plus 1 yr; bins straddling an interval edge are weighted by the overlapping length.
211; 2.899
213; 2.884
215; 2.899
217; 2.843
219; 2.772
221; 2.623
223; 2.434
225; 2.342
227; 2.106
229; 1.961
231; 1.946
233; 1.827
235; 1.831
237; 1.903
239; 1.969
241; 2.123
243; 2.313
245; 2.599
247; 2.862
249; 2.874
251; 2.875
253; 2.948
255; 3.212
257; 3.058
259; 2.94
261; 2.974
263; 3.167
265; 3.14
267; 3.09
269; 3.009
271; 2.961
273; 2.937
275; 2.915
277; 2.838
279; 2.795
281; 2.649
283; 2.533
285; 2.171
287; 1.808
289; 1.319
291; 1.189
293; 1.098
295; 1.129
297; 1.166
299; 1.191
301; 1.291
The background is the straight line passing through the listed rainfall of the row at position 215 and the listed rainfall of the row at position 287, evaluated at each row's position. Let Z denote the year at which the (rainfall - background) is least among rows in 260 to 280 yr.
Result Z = 261 yr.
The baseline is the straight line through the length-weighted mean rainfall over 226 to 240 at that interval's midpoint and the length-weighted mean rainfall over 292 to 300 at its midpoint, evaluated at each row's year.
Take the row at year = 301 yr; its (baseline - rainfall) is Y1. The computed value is -0.21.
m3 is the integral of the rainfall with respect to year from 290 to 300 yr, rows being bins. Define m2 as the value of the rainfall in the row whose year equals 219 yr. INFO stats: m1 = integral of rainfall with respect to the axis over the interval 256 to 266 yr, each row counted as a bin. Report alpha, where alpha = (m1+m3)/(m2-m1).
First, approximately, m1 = 31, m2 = 2.772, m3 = 12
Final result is -1.5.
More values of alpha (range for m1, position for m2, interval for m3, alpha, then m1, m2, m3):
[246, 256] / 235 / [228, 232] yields -1.3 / 30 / 1.831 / 8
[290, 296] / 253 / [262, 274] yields -11.2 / 7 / 2.948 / 37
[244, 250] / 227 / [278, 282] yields -1.9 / 17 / 2.106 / 11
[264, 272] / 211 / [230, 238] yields -1.8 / 24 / 2.899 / 15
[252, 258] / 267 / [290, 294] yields -1.5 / 18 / 3.09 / 5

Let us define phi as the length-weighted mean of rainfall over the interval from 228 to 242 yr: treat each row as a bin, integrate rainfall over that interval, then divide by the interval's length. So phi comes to 1.9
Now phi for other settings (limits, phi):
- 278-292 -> 2.1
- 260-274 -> 3.0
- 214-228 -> 2.6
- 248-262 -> 3.0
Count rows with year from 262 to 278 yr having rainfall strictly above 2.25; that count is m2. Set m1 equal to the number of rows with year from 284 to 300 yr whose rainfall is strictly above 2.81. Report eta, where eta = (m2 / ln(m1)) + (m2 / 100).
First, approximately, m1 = 0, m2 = 8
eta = 0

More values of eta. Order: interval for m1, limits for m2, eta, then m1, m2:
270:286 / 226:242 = 0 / 4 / 0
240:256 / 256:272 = 5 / 5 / 8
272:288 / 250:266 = 7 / 3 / 8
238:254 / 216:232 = 4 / 4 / 5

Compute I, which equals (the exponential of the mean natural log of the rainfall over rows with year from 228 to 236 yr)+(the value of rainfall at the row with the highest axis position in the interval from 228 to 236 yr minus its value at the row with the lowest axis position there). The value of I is 1.8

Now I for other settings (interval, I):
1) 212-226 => 2.1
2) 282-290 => 0.7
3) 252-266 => 3.3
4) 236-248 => 3.2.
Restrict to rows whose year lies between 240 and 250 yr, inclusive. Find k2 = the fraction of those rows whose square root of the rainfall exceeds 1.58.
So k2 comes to 0.6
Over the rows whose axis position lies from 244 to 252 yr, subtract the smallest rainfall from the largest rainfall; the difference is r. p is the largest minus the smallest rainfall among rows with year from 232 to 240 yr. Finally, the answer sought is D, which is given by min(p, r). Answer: 0.14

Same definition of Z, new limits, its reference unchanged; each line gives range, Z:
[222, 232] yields 229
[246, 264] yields 247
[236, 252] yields 237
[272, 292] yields 291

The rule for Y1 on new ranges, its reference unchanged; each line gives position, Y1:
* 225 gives -0.31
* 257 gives -1.42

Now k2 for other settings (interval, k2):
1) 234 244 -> 0.0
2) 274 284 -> 1.0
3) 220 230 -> 0.2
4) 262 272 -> 1.0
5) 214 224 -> 0.8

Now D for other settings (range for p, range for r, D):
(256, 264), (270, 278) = 0.12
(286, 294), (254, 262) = 0.27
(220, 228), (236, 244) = 0.41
